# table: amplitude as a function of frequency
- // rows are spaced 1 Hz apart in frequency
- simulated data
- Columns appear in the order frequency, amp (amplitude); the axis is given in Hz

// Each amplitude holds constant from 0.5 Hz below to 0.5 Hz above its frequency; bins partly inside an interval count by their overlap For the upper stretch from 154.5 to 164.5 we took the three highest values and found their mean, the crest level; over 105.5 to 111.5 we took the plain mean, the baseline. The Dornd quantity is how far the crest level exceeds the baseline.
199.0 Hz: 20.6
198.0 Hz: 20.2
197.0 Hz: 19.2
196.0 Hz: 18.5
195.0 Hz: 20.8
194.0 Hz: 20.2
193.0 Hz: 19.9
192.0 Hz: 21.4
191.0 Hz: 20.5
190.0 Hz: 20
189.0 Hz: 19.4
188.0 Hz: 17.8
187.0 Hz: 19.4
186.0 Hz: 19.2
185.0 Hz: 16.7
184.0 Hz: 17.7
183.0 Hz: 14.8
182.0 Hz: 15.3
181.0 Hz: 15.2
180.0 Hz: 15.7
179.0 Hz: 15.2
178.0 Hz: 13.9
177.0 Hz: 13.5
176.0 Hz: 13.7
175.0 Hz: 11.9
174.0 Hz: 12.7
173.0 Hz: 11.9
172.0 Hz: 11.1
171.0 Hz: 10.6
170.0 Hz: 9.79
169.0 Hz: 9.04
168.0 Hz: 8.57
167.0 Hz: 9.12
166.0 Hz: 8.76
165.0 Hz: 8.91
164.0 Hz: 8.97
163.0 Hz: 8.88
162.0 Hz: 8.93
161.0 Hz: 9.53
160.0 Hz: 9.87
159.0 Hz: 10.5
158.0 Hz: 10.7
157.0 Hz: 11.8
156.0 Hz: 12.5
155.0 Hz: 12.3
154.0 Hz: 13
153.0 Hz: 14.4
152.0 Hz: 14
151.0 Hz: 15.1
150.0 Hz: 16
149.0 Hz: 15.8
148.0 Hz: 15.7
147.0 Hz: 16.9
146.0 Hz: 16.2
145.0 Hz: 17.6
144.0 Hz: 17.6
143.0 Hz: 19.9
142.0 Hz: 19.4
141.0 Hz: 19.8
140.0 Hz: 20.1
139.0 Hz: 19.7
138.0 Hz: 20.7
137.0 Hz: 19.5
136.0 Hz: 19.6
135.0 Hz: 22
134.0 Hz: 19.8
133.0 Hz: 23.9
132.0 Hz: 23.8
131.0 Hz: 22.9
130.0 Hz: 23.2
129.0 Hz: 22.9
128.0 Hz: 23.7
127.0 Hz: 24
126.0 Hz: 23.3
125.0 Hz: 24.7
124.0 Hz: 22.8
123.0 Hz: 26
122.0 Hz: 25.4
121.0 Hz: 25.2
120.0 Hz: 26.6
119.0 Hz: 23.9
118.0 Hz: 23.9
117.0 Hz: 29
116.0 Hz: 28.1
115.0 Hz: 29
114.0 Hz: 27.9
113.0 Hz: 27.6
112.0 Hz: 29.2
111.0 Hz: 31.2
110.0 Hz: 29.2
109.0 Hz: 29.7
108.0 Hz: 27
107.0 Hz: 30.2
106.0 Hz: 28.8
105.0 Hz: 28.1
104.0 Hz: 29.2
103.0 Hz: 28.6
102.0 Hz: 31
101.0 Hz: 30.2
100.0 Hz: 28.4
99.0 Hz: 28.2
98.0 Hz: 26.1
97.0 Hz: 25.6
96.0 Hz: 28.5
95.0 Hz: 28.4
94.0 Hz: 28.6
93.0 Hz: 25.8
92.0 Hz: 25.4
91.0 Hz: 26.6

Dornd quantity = -17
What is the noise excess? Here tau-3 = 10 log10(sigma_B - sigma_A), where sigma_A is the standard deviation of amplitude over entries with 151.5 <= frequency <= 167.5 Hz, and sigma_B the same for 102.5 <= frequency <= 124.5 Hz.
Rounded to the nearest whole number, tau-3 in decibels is -6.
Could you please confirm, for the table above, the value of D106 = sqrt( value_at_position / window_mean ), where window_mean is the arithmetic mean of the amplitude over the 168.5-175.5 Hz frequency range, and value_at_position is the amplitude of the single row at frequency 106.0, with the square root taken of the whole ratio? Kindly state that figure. 1.6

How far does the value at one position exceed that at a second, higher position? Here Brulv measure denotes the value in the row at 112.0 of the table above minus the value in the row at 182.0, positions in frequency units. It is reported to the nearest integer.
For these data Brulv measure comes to 14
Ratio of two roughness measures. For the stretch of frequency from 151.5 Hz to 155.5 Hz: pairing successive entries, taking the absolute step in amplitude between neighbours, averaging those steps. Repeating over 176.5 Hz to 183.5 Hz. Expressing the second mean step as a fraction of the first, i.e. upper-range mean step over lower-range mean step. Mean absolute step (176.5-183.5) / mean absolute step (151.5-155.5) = 0.7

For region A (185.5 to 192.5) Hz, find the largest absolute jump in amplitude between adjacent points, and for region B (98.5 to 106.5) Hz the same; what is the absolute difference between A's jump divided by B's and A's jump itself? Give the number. 0.9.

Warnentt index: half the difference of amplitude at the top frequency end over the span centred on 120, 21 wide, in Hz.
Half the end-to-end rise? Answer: -3.0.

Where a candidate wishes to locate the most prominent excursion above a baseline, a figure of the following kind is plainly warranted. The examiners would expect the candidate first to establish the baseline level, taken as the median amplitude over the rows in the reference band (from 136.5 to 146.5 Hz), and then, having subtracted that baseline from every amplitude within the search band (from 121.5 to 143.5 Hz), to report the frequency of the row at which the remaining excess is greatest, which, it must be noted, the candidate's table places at 123.0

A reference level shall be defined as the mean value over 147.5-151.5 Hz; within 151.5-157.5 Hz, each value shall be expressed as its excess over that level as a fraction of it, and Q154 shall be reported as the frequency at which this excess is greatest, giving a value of 153.0 Hz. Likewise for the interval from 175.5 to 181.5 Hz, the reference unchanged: 180.0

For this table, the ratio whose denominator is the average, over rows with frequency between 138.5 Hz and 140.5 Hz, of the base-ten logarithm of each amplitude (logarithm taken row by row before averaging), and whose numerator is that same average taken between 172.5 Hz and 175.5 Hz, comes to 0.835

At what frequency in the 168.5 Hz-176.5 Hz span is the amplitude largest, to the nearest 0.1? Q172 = 176.0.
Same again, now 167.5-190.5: 190.0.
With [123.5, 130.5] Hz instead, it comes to 125.0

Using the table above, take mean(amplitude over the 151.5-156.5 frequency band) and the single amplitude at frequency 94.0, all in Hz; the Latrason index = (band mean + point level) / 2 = 20.9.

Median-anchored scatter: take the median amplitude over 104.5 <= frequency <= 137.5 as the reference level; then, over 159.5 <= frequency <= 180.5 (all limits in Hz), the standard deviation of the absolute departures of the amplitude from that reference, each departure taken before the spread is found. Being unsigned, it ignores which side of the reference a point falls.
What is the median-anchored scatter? 2.3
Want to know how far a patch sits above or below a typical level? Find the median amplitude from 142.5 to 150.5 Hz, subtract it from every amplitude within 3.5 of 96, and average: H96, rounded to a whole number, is 11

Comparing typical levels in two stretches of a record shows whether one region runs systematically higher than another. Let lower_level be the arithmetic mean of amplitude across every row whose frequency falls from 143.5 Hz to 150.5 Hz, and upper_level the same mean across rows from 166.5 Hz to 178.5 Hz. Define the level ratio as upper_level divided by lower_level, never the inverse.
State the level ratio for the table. 0.68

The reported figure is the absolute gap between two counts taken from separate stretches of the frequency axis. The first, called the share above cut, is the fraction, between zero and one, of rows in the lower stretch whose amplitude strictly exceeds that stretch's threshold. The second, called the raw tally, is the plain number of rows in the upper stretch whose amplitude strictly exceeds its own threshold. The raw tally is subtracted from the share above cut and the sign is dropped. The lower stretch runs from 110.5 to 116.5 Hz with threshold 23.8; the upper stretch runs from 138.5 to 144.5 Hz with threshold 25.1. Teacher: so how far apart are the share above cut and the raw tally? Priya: 1.0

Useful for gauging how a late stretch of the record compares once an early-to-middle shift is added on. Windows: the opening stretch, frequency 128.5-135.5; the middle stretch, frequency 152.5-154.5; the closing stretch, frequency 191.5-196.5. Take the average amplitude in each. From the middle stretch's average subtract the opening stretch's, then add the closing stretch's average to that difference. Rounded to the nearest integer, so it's 11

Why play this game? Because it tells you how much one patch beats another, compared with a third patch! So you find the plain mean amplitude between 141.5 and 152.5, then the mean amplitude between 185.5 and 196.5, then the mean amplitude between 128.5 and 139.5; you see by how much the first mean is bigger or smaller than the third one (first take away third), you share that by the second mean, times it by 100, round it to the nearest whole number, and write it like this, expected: -25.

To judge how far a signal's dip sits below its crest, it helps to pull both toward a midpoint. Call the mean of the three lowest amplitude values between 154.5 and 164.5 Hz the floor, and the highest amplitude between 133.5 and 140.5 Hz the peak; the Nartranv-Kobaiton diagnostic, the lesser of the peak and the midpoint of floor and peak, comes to 15.5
